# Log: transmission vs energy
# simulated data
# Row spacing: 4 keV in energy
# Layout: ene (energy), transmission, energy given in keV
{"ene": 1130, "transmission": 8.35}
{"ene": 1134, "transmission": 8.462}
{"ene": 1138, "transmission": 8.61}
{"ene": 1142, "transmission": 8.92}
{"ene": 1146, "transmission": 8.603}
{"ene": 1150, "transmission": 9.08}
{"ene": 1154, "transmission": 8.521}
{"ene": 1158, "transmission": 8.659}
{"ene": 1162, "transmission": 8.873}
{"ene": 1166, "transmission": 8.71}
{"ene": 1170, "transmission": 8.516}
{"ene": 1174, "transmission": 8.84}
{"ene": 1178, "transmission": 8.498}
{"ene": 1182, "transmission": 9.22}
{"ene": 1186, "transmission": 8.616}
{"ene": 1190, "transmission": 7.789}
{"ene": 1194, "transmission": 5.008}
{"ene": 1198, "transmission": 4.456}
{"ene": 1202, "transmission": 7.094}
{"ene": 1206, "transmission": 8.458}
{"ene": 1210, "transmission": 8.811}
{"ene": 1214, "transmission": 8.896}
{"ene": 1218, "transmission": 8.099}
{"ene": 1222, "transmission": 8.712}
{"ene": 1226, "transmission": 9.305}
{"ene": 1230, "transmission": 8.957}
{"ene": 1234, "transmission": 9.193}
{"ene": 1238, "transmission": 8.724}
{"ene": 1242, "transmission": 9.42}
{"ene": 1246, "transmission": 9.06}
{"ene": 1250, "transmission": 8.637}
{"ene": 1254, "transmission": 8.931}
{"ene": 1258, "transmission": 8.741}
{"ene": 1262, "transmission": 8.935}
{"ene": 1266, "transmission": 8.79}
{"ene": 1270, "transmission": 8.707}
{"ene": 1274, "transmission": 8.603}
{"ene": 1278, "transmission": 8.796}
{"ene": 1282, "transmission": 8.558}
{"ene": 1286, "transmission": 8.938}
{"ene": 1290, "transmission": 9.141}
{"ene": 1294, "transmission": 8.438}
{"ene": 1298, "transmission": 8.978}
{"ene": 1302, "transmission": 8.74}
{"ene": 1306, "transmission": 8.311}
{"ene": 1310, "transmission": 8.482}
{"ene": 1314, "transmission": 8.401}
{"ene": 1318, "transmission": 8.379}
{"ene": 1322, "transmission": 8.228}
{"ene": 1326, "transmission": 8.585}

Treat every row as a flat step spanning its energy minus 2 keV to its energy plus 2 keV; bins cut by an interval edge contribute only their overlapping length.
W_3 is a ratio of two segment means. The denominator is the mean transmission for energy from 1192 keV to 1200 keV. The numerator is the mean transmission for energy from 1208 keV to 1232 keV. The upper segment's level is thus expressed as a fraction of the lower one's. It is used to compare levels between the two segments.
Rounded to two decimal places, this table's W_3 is 1.86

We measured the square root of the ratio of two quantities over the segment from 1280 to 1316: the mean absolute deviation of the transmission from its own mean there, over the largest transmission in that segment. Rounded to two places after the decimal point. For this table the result 0.17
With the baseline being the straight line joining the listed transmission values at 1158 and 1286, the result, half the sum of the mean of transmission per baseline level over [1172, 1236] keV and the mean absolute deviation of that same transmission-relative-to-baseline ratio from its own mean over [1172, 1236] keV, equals 0.522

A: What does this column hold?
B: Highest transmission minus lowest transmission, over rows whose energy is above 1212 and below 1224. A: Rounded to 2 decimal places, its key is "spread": 0.80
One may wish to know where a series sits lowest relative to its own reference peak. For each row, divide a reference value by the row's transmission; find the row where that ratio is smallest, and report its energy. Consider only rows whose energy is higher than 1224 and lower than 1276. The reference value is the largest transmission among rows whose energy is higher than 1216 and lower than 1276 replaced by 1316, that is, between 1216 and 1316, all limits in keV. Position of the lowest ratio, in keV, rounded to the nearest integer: 1242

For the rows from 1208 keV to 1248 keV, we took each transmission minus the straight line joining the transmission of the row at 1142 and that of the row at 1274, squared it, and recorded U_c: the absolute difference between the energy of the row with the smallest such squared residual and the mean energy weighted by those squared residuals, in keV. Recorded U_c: 9.9 keV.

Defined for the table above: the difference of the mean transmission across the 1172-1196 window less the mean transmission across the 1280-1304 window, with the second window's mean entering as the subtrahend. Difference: -0.8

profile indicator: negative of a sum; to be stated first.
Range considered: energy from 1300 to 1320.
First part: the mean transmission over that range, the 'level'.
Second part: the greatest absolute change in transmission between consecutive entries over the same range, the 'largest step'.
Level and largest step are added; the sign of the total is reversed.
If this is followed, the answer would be -8.9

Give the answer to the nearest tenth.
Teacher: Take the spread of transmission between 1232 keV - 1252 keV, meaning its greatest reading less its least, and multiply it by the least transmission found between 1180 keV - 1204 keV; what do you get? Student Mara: 3.5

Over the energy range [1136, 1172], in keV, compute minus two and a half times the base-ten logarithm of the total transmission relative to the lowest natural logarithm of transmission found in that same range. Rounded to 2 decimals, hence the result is -3.91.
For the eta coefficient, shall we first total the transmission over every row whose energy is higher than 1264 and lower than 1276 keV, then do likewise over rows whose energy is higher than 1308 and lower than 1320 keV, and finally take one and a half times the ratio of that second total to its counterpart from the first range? 1.45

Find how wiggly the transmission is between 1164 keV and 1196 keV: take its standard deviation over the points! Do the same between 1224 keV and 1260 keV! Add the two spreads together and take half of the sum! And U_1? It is 0.8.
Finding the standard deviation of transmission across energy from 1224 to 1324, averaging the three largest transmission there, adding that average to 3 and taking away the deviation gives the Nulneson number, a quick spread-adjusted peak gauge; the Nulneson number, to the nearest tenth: 12.0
